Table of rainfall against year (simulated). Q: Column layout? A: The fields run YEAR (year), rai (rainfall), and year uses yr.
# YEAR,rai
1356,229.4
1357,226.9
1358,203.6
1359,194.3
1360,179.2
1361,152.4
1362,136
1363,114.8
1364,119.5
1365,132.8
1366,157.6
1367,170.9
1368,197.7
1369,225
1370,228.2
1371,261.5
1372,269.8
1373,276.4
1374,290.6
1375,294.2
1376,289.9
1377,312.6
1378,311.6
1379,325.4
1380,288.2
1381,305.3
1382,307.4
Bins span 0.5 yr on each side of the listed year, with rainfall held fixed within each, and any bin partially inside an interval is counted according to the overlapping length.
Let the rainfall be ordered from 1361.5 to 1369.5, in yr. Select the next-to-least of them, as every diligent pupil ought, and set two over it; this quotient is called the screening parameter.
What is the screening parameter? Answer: 0.017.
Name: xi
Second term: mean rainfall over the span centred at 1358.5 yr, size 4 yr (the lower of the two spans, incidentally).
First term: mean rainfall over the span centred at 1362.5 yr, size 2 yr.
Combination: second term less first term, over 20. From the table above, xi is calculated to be 4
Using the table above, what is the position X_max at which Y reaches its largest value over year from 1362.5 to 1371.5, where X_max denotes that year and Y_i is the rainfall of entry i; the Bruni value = 1371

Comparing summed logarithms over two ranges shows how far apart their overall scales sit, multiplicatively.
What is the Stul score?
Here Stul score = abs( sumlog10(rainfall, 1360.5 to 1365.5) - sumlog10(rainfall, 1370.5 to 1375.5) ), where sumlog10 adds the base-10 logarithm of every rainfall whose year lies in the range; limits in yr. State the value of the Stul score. 1.6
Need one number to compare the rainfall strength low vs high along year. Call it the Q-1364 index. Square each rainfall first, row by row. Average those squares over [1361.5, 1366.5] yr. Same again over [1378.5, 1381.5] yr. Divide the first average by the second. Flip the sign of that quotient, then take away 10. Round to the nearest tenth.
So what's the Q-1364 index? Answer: -10.2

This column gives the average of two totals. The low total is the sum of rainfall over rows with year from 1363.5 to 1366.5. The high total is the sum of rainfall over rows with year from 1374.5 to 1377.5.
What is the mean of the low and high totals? 653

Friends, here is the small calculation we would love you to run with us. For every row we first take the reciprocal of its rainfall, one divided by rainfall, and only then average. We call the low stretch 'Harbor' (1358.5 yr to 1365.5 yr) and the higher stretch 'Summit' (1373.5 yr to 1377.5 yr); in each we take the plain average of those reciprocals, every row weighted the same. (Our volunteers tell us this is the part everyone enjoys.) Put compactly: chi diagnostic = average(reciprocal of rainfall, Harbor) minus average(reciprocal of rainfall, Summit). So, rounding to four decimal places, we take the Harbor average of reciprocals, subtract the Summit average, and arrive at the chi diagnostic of 0.0037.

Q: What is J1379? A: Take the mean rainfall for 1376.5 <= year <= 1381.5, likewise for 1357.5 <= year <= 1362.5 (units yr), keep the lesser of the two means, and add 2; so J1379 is 175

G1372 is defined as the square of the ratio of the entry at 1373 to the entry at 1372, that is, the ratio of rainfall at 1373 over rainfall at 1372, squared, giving 1.0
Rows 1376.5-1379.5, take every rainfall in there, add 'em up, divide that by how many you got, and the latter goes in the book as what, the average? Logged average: 317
